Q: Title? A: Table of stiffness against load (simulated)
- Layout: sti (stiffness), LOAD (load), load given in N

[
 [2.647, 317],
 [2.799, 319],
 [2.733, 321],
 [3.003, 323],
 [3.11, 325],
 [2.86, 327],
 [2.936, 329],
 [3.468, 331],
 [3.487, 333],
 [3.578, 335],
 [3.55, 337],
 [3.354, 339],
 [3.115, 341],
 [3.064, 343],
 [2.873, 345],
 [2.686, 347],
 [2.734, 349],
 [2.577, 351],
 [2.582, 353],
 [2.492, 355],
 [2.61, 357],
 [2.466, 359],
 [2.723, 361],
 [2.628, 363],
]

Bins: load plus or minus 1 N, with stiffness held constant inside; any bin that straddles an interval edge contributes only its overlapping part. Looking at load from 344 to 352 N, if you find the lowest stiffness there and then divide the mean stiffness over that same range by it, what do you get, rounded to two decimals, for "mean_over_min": 1.05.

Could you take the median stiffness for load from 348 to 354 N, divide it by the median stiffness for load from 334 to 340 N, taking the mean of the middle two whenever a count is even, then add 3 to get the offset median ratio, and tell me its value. 3.727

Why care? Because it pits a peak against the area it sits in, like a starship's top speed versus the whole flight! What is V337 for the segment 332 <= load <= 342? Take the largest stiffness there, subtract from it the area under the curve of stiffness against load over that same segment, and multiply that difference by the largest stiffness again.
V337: -109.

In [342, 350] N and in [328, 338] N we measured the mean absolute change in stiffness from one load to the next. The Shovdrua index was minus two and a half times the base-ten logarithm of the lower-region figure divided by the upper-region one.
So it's -0.18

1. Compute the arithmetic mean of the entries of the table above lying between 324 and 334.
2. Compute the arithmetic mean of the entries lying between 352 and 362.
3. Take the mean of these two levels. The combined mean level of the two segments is 2.9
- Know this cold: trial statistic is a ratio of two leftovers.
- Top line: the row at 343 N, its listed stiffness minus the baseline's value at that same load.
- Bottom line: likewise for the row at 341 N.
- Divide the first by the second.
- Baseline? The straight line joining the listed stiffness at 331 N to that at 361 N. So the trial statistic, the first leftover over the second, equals 1.0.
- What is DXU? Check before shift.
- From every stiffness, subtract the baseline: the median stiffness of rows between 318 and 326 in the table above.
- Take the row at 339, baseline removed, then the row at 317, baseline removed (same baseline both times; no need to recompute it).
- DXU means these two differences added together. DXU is 0.20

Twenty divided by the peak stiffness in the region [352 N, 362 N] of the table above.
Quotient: 7.3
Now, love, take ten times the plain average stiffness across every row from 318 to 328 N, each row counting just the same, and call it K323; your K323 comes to 29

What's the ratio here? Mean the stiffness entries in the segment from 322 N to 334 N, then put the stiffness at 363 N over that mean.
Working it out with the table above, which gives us 0.84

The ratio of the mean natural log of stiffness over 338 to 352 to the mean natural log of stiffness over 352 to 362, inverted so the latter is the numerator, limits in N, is 0.89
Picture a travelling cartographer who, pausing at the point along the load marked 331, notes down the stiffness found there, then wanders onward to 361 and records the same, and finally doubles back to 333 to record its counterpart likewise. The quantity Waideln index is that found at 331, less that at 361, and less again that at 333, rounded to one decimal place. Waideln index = -2.7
